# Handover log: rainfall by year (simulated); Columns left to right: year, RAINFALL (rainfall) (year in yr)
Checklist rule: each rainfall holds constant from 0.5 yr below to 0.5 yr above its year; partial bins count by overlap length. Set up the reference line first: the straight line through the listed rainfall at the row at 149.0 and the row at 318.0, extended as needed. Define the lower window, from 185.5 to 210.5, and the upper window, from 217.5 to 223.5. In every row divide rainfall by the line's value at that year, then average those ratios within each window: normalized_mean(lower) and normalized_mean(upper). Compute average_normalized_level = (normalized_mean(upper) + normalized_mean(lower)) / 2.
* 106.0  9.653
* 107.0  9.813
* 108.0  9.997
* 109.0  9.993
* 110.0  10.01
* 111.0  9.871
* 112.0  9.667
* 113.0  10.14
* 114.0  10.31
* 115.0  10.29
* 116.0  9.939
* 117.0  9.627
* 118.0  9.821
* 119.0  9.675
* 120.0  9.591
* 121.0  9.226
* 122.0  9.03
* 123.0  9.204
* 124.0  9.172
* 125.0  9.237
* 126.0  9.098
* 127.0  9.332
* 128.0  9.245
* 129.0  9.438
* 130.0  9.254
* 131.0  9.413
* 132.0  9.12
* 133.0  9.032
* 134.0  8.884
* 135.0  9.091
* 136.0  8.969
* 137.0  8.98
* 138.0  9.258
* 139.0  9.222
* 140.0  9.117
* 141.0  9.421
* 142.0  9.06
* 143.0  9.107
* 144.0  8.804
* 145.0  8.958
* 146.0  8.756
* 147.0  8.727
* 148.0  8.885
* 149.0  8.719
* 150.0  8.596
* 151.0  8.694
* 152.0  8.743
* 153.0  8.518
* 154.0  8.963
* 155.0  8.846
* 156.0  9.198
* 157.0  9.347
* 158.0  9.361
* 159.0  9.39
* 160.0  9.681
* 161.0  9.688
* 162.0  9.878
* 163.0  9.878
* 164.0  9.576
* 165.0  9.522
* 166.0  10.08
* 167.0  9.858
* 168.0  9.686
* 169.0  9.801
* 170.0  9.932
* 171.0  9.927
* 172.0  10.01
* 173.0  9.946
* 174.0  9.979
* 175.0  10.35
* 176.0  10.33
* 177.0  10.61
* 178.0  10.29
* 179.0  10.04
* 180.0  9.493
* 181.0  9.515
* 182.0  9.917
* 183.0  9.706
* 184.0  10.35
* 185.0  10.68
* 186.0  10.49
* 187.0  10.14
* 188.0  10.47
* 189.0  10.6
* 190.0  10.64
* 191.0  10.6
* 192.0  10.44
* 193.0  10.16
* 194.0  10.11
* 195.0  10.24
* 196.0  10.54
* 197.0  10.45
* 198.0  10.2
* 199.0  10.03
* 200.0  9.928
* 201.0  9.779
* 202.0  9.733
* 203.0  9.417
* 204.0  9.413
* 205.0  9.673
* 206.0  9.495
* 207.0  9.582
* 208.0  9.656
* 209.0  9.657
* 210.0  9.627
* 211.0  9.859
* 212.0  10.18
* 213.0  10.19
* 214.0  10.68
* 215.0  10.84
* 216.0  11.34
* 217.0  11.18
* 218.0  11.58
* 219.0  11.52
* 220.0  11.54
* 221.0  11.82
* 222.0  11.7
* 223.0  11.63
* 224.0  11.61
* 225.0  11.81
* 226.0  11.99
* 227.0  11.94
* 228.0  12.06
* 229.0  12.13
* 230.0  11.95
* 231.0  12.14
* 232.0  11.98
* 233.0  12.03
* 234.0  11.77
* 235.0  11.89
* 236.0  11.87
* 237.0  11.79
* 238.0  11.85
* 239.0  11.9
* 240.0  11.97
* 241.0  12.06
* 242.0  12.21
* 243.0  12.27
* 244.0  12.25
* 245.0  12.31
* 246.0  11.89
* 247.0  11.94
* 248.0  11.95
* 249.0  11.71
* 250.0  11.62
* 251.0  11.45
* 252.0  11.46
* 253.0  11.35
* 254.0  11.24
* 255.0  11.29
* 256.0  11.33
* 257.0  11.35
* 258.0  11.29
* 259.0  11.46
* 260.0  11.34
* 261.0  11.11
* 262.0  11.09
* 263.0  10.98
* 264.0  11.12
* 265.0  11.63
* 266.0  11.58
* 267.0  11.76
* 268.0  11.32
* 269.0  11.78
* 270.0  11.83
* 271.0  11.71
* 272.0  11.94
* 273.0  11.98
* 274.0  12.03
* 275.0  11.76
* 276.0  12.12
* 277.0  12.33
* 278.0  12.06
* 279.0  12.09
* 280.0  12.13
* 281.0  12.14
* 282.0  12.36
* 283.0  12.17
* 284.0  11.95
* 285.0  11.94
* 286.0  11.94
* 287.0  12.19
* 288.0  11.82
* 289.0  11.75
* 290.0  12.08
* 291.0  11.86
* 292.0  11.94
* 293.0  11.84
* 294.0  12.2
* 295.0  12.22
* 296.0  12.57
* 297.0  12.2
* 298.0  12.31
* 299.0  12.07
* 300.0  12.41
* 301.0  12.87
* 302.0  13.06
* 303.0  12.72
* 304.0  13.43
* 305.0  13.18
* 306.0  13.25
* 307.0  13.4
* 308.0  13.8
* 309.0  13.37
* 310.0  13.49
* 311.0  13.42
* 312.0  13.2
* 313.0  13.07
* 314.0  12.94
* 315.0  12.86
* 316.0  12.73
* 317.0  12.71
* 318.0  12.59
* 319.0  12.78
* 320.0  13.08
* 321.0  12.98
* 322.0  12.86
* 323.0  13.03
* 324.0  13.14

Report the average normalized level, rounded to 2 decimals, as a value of 1.07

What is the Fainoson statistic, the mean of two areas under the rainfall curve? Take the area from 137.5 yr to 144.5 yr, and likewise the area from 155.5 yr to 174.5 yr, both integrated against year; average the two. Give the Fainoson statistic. 124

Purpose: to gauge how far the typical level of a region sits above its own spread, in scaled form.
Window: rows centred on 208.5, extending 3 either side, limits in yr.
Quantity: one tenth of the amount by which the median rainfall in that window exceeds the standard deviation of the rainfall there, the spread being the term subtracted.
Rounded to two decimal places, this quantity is 0.95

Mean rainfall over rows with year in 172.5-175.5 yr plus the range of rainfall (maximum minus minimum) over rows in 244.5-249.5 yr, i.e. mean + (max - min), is 10.7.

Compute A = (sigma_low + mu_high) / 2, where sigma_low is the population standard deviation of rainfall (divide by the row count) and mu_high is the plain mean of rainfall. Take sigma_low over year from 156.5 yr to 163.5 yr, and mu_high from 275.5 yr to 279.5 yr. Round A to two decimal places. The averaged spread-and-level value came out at 6.18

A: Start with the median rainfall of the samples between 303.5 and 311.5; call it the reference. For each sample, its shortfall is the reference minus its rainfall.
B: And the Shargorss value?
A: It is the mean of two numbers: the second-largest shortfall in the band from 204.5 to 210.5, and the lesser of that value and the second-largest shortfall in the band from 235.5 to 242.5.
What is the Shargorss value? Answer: 2.69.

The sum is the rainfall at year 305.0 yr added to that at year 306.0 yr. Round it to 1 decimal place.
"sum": 26.4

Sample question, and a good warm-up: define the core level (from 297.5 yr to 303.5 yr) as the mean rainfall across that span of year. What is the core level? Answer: 12.6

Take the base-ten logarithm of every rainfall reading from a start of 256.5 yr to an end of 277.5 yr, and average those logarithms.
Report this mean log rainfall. 1.06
